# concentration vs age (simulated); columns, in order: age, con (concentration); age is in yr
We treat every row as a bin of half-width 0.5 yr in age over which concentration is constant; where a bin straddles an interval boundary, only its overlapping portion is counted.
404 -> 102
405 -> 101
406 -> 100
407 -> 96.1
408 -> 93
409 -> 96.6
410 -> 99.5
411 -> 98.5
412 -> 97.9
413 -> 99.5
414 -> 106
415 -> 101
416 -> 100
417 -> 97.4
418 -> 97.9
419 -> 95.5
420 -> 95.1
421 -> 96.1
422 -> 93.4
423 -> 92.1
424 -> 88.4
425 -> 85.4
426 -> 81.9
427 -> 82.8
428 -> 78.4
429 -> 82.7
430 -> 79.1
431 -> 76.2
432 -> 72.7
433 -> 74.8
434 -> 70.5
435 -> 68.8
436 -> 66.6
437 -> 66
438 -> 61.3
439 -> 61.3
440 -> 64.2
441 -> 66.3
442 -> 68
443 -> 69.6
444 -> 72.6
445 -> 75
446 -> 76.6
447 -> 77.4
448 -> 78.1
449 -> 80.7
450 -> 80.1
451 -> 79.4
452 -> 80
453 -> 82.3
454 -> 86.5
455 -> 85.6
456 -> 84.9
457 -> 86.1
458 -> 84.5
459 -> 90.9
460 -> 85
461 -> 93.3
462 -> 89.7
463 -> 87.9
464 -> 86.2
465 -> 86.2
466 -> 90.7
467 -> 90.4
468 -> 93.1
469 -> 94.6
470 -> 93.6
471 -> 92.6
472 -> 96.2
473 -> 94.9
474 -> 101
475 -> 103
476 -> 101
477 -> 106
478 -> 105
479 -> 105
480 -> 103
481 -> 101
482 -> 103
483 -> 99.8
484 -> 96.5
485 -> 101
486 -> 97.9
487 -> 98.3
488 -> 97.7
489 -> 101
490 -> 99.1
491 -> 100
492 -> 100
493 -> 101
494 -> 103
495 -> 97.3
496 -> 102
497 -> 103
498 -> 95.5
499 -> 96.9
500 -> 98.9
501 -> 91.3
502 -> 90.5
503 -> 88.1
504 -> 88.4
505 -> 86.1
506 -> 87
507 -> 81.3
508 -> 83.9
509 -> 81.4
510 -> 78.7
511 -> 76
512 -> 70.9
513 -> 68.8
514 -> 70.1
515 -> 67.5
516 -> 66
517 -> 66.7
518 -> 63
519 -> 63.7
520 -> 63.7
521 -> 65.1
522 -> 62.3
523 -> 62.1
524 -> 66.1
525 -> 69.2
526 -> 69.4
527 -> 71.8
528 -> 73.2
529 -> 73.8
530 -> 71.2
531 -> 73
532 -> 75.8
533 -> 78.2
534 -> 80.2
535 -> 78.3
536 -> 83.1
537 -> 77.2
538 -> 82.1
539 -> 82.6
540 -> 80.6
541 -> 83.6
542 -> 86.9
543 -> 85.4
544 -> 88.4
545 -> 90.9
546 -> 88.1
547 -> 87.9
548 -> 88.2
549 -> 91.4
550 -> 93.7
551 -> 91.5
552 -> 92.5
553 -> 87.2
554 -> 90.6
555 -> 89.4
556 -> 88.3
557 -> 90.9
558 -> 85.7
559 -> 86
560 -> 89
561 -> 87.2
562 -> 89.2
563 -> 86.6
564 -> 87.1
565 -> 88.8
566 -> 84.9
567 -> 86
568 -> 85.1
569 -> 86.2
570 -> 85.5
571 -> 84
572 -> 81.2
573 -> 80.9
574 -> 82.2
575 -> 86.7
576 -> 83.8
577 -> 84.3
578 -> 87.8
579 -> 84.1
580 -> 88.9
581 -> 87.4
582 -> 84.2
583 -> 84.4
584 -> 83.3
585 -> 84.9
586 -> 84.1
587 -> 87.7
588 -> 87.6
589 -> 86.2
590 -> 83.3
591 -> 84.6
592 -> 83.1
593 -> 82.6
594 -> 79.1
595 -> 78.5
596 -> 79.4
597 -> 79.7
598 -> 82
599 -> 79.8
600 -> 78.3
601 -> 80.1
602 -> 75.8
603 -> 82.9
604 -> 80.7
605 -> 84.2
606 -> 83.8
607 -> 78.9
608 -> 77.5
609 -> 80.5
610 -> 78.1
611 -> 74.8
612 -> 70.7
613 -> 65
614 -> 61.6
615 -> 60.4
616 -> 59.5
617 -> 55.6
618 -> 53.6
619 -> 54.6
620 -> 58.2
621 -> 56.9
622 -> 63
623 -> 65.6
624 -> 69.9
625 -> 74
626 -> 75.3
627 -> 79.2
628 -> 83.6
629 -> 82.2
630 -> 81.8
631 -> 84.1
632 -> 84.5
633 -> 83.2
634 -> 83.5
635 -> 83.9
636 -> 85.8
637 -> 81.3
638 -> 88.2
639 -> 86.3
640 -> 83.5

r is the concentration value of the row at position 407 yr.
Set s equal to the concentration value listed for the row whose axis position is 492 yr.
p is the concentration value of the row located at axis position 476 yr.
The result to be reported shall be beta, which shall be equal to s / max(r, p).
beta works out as 0.99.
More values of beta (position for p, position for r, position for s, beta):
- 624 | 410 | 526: 0.70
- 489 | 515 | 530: 0.70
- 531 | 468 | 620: 0.63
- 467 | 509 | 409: 1.07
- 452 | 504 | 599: 0.90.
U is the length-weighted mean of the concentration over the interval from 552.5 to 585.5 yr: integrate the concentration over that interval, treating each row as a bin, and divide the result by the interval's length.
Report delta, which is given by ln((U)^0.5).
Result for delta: 2.23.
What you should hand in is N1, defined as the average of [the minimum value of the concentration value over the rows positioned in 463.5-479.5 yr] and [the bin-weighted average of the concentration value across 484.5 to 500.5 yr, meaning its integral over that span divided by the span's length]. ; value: 93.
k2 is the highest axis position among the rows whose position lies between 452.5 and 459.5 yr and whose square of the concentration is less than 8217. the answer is 458 yr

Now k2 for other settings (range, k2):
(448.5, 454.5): 454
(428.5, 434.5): 434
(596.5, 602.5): 602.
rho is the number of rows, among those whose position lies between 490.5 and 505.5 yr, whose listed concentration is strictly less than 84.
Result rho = 0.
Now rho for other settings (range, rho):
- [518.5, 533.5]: 15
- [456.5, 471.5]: 0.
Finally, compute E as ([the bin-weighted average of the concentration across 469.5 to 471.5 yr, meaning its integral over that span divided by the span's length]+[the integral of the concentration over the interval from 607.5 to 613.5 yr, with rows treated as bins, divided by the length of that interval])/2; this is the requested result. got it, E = 83.8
